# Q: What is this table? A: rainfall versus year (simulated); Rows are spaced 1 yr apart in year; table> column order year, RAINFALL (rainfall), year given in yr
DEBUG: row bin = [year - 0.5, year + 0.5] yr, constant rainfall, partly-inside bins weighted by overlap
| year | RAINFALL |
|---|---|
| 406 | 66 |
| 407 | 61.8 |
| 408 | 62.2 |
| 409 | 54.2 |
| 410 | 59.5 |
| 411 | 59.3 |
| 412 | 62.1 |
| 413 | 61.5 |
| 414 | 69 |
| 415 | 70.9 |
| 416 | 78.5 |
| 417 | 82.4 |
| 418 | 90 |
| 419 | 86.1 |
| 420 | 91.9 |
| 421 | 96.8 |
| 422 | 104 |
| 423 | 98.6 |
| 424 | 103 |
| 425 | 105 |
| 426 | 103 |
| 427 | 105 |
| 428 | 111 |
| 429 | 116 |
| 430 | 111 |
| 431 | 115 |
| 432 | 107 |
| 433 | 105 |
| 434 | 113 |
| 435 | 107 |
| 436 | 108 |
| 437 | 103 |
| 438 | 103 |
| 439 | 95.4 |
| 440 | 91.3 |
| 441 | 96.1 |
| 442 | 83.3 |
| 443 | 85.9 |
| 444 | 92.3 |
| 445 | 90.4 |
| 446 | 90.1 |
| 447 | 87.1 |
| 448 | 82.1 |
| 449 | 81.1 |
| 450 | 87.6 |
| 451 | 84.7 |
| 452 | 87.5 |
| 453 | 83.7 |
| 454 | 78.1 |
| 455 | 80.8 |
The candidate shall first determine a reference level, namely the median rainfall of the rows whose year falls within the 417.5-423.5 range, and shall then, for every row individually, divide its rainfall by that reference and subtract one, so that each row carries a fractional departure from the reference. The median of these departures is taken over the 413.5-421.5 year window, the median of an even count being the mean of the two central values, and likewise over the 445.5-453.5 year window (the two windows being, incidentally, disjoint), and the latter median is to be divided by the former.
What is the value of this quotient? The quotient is 0.8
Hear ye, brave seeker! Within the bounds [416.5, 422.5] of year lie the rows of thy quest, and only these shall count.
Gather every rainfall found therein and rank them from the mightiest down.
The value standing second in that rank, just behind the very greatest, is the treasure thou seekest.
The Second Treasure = 96.8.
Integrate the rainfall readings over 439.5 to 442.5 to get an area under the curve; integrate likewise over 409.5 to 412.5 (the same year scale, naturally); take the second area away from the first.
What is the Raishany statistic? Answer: 90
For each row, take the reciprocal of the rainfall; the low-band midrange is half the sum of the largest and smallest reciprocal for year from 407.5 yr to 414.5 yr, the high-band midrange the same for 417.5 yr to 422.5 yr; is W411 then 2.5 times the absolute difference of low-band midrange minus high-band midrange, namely 0.015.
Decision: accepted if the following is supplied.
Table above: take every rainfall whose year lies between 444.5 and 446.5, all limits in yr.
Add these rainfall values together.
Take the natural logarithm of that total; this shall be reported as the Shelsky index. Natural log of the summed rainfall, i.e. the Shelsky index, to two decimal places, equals 5.20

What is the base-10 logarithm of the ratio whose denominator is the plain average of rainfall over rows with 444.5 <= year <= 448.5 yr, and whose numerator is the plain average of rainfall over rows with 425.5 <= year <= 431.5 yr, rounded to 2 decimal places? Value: 0.10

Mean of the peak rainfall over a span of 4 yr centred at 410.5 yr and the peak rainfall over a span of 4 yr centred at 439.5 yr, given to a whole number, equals 83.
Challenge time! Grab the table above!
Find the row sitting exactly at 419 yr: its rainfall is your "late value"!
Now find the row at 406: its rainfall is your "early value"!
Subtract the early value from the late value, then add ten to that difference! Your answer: 30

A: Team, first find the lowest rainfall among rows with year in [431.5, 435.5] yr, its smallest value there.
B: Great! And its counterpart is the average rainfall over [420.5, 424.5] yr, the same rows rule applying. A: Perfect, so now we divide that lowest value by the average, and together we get 1.04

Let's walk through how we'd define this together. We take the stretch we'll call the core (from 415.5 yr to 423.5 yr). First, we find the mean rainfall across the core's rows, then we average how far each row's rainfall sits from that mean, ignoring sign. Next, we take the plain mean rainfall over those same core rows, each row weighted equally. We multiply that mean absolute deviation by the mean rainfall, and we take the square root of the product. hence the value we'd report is 25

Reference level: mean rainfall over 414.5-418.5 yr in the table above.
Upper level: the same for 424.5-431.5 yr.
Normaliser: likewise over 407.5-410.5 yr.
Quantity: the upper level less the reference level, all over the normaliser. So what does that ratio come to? 0.49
